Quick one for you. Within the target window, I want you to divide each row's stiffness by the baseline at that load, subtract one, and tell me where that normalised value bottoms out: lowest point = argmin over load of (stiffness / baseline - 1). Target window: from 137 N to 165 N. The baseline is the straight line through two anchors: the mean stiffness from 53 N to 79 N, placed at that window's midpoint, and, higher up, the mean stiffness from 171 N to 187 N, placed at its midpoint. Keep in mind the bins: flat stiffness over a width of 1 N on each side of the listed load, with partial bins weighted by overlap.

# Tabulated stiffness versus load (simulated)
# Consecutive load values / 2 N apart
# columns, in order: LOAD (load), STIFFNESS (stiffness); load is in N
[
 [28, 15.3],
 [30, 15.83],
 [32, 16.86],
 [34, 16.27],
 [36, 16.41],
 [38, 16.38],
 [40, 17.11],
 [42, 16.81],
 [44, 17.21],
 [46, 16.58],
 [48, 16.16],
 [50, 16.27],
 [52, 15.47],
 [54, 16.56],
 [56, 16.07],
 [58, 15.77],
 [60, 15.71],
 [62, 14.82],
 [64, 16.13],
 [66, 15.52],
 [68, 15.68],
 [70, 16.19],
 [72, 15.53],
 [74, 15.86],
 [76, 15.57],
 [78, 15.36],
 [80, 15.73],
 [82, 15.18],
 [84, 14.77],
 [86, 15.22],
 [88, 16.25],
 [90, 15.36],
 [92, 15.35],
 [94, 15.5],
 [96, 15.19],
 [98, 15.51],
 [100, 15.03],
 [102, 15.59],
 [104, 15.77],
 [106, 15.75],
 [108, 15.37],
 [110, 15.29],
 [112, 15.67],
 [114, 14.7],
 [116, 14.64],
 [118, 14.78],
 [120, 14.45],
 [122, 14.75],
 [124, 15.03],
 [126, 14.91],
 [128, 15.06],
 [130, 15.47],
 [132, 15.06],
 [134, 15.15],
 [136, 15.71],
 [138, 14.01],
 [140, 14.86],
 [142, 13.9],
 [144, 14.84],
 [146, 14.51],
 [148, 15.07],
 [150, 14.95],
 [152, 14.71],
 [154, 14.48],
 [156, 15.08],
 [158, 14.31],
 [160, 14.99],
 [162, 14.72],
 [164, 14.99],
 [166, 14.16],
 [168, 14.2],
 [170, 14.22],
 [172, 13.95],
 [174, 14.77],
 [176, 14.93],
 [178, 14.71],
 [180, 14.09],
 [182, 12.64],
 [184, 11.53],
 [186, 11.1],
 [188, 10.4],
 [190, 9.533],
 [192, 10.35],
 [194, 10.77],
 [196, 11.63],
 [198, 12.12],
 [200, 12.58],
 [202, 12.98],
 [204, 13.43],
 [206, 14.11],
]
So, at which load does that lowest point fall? 142 N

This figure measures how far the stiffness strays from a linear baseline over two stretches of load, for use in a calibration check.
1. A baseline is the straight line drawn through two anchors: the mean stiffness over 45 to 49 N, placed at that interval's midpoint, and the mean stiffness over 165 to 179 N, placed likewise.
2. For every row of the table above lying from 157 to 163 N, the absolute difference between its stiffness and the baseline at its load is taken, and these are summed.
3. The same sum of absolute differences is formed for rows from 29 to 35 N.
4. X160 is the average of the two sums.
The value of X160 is 1.11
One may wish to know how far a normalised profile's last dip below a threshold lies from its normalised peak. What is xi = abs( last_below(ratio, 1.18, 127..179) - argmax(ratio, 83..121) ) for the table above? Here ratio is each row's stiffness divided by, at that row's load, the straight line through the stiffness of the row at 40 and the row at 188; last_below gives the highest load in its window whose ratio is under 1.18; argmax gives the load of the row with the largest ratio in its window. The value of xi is 34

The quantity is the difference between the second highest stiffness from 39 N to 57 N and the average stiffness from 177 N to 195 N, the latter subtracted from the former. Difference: 5.4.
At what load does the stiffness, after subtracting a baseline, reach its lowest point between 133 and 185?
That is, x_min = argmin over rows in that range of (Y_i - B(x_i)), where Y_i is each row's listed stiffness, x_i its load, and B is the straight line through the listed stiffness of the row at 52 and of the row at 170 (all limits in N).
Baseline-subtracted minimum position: 184 N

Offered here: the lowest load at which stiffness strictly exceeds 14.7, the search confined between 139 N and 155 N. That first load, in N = 140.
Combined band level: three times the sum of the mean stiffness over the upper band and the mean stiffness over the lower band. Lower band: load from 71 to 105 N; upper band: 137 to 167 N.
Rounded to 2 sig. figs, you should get 90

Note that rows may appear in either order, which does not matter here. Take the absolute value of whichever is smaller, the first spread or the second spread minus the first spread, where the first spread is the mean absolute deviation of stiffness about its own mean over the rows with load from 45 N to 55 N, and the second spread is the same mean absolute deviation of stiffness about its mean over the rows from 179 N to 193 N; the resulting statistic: 0.31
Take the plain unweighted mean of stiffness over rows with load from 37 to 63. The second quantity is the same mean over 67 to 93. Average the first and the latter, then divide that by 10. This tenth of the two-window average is 1.59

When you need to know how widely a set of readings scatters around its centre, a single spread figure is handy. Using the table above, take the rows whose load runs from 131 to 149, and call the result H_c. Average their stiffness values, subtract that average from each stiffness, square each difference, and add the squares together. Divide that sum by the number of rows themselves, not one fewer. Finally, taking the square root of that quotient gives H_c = 0.54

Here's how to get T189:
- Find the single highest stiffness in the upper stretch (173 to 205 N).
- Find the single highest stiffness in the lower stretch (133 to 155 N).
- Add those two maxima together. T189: 30.6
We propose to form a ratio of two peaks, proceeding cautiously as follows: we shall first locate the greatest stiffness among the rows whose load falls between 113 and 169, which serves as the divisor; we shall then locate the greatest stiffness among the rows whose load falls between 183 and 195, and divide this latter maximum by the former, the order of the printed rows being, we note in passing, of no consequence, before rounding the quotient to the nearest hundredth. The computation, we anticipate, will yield 0.73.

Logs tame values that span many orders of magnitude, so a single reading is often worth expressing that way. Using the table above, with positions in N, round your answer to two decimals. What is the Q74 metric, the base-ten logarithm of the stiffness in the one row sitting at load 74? 1.20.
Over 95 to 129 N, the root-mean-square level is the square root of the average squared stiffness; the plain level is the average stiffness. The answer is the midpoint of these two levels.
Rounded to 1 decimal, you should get 15.1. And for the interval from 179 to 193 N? 11.4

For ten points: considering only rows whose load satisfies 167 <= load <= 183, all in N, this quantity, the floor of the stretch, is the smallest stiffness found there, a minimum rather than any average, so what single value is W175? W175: 12.64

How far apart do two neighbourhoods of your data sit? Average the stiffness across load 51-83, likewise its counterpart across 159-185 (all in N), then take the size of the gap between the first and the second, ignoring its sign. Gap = 1.6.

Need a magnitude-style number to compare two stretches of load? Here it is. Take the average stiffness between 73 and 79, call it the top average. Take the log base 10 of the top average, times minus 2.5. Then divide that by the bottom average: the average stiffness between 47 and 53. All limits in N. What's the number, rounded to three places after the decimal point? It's -0.187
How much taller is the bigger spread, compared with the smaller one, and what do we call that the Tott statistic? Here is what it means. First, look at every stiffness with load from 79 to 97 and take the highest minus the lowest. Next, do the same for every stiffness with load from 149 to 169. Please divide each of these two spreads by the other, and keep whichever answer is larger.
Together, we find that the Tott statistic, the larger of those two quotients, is 1.6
